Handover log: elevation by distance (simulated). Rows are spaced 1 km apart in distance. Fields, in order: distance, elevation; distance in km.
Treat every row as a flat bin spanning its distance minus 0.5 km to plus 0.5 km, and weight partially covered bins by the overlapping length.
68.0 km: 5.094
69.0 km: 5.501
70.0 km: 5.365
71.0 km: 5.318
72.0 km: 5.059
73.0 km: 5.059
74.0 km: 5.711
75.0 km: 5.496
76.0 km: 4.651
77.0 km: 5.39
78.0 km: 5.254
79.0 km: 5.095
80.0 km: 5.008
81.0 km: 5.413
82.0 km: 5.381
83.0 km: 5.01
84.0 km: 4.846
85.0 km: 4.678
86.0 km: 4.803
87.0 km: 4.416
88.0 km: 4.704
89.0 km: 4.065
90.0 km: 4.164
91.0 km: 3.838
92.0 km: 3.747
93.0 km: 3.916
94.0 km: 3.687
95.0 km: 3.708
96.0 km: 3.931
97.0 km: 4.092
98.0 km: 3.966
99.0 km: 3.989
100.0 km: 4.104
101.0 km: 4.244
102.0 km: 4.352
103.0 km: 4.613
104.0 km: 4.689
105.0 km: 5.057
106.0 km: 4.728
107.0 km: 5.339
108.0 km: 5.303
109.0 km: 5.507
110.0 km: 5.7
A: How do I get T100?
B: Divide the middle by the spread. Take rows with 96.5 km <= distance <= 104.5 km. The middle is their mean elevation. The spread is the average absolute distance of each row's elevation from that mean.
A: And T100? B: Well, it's 19.2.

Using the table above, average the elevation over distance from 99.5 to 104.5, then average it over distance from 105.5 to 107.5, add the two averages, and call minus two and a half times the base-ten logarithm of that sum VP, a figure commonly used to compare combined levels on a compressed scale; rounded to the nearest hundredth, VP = -2.44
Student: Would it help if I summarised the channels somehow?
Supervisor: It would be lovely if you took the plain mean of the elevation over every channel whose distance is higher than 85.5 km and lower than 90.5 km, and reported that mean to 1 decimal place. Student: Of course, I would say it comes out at 4.4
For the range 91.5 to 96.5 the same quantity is 3.8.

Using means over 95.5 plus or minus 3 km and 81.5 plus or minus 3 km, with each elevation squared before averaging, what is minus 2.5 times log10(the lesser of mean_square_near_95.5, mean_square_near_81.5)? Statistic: -2.9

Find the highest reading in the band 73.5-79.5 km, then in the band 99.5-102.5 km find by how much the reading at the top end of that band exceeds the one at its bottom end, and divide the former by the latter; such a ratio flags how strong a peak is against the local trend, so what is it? 23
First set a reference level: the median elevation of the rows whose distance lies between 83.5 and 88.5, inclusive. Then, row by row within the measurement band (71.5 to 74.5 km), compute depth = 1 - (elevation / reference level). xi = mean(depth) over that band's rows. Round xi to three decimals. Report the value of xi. -0.122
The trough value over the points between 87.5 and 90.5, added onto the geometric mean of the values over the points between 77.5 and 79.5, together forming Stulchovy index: 9.24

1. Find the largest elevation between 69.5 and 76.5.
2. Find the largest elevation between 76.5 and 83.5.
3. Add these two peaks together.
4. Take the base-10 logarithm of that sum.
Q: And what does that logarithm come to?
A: 1.046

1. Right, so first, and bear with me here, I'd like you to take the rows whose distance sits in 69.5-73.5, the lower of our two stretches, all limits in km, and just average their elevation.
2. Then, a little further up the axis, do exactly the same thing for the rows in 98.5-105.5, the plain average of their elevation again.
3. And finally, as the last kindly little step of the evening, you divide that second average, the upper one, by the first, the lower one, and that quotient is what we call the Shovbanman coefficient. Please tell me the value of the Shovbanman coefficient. 0.85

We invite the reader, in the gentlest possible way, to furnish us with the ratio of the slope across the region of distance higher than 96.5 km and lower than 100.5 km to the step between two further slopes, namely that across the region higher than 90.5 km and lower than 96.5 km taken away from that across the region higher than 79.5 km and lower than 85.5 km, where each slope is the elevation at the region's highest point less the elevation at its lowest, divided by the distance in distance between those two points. 0.0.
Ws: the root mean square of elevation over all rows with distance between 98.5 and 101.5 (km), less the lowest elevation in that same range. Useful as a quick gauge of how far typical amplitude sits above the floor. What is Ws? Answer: 0.125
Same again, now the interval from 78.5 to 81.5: 0.167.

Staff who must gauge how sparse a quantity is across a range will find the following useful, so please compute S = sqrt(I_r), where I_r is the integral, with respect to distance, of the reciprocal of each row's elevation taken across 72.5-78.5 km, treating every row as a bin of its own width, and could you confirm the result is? 1.07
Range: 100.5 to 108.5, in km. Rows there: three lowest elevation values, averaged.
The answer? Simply 4.4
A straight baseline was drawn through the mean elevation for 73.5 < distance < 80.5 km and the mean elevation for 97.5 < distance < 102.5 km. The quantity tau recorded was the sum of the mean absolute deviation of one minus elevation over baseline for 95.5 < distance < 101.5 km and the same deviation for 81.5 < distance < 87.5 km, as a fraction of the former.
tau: 2.0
